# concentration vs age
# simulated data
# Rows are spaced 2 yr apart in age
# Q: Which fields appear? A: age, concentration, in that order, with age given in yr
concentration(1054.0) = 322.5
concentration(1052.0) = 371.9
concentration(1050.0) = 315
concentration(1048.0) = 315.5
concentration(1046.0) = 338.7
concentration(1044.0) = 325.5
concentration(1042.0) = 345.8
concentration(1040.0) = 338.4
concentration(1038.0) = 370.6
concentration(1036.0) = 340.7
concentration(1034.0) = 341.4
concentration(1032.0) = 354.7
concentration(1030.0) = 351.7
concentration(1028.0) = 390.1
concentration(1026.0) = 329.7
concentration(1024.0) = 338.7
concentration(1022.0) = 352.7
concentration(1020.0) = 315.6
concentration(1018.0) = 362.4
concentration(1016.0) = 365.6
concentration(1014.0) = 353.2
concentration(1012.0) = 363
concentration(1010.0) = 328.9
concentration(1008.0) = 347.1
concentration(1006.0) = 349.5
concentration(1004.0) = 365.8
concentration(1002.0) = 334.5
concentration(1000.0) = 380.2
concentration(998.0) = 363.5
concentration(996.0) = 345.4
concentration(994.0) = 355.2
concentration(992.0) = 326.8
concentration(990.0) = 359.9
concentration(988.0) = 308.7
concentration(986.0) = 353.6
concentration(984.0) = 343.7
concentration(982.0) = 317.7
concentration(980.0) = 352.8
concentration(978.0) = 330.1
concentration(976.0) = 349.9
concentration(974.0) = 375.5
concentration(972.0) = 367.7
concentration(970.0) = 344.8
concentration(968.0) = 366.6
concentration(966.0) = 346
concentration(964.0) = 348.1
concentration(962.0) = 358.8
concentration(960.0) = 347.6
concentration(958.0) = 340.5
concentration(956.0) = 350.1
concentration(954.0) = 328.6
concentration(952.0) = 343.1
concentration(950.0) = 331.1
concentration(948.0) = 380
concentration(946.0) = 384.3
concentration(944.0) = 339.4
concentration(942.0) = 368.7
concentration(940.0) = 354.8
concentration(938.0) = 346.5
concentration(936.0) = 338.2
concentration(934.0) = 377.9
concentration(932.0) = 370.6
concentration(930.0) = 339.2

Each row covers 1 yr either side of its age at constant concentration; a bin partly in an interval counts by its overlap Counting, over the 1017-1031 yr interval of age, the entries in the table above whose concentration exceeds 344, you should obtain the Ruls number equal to 4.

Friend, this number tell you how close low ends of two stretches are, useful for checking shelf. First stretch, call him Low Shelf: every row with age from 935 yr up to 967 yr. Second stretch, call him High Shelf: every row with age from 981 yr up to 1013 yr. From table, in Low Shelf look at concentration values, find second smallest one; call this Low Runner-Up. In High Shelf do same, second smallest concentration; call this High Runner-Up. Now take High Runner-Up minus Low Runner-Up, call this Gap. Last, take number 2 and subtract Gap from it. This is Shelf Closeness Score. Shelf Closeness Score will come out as 15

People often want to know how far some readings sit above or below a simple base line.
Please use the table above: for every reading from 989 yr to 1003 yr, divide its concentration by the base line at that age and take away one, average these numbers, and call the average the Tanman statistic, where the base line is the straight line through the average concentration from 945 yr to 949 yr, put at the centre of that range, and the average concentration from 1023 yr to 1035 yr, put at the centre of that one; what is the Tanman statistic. -0.03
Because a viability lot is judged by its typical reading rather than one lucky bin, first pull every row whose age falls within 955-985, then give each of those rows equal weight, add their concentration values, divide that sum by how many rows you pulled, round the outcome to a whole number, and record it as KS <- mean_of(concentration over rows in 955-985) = 349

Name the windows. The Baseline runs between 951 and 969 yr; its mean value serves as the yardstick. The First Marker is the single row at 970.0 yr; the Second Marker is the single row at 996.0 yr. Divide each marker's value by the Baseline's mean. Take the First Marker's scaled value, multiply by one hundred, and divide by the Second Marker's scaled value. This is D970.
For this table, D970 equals 100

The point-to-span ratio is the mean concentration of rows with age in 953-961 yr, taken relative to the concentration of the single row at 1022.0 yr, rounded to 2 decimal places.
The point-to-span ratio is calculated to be 0.97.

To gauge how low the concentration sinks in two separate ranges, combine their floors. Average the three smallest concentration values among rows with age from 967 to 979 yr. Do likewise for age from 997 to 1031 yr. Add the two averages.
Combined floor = 666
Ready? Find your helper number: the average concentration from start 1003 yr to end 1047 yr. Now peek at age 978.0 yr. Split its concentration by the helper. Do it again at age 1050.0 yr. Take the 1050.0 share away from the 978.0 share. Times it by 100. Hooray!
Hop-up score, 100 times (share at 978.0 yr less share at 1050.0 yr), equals 4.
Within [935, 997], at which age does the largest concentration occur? 946.0 yr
